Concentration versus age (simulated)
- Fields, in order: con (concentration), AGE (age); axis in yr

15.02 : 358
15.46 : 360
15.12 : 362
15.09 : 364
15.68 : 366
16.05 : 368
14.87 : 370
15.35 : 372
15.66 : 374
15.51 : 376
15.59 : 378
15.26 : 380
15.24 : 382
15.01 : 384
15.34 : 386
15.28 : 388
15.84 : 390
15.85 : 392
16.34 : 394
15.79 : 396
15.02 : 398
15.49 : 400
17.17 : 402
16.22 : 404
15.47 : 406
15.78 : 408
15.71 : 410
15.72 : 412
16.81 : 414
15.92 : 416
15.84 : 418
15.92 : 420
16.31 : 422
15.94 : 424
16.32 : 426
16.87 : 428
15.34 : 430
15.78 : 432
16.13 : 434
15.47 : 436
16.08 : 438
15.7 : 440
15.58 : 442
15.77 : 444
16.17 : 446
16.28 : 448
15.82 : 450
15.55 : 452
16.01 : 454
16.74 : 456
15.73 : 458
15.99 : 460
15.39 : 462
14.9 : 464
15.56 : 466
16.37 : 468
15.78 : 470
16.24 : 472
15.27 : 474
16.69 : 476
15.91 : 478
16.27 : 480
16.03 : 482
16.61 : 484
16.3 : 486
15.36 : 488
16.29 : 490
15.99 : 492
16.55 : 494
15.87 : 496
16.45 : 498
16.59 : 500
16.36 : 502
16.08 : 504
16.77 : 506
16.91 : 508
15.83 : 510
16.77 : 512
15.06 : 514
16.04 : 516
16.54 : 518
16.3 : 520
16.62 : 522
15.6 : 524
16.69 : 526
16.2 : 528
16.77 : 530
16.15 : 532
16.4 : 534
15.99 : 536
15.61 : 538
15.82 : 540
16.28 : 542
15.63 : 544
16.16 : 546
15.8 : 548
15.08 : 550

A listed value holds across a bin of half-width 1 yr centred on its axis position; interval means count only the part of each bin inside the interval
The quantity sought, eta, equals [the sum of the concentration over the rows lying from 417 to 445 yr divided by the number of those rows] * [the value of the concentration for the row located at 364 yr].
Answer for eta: 240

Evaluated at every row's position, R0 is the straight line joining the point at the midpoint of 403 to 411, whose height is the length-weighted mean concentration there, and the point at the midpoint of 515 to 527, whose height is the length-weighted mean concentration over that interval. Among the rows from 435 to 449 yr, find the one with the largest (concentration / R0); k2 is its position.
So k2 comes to 448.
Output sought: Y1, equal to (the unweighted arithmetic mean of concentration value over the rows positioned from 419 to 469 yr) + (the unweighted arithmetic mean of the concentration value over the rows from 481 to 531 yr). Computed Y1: 32.2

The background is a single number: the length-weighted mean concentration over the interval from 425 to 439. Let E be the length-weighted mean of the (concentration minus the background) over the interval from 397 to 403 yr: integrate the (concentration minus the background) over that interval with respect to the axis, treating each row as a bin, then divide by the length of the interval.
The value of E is -0.11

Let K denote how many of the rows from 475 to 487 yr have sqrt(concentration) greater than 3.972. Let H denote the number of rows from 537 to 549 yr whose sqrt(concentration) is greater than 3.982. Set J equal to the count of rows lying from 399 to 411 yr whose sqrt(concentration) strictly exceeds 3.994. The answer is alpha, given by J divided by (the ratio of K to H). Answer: 0.7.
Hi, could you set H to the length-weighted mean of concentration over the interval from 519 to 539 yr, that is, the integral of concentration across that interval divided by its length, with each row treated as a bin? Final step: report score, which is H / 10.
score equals 1.62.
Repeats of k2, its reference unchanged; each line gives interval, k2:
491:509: 508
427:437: 428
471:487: 476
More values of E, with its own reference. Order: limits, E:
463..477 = -0.17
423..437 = -0.02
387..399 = -0.31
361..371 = -0.64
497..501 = 0.52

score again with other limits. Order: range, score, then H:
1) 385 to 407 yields 1.58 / 15.8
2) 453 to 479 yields 1.59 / 15.9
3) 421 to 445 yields 1.59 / 15.9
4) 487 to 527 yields 1.62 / 16.2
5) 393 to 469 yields 1.59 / 15.9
